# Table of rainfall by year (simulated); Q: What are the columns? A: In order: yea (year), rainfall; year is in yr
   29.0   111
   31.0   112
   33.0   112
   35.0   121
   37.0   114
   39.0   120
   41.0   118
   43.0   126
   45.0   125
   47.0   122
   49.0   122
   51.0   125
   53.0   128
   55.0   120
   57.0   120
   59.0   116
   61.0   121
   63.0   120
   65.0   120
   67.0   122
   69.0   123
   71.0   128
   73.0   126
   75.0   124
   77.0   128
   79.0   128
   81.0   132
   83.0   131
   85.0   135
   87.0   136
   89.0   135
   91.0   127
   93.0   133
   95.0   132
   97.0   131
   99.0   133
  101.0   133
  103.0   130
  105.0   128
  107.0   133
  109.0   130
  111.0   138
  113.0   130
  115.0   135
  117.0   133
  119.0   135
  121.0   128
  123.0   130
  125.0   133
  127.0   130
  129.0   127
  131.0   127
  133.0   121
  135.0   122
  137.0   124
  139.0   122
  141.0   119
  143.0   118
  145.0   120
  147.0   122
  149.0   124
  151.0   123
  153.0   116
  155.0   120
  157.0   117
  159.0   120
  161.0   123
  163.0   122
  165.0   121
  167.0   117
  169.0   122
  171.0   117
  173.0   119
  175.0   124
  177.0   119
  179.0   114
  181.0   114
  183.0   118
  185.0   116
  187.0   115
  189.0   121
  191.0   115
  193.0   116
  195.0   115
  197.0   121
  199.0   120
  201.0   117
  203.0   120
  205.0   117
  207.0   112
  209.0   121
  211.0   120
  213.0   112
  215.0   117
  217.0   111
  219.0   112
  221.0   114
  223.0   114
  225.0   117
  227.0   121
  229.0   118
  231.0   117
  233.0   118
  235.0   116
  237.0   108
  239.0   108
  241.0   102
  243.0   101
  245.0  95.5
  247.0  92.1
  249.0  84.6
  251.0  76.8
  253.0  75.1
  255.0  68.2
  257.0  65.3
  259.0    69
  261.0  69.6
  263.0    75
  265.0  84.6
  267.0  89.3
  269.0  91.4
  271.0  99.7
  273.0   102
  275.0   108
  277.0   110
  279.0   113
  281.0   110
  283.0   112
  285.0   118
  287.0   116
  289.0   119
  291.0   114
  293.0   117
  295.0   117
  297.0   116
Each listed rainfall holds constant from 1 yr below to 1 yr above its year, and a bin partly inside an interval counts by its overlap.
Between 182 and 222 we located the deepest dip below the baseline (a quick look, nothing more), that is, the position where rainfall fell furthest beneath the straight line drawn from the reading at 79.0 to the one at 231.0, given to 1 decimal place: 217.0 yr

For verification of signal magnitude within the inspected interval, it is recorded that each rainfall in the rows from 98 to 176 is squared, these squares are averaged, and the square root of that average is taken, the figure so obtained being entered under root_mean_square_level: 125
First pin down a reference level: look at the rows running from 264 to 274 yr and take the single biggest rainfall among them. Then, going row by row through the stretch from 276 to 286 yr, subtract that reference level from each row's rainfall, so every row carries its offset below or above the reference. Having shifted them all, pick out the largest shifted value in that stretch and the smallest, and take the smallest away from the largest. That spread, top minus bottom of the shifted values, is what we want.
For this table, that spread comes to 8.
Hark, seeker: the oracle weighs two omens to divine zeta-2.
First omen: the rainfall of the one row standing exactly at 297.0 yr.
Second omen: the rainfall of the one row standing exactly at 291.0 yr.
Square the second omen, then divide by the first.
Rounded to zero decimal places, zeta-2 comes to 112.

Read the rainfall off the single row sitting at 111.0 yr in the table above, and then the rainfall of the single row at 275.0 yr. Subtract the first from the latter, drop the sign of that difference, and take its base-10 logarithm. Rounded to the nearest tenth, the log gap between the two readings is 1.5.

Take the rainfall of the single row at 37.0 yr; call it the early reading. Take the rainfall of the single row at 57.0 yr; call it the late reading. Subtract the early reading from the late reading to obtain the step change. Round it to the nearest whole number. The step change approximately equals 6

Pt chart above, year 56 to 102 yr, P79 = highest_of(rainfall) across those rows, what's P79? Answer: 136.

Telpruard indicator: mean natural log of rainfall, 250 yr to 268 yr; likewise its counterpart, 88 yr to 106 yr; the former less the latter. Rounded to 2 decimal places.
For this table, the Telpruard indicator -0.57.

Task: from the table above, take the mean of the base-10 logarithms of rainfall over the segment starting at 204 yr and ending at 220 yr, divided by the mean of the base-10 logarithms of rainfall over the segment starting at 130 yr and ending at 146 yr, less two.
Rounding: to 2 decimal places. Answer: -1.01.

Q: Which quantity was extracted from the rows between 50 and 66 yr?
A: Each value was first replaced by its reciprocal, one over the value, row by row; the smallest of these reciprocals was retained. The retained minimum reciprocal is 0.0078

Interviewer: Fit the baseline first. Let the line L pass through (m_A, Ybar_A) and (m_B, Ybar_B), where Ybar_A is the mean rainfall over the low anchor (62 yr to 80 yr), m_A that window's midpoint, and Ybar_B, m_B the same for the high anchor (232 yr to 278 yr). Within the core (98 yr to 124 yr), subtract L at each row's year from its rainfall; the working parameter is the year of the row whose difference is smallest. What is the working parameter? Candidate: 105.0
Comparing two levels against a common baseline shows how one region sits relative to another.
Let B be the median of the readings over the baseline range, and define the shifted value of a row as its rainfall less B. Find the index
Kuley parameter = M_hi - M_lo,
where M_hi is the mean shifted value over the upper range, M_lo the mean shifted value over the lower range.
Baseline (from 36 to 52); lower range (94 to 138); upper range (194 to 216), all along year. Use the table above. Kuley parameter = -13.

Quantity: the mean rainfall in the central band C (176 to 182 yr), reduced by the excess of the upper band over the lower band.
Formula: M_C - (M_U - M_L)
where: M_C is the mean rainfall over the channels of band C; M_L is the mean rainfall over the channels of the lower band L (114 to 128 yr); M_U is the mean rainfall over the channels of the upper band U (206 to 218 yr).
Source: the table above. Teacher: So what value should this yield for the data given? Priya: 132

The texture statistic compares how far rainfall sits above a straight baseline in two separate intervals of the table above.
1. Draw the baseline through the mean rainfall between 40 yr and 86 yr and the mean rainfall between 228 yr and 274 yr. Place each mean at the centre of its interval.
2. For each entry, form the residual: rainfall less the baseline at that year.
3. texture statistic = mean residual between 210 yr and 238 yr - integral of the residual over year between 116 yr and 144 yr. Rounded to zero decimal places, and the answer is -356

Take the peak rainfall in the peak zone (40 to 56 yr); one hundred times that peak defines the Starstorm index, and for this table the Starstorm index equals 12800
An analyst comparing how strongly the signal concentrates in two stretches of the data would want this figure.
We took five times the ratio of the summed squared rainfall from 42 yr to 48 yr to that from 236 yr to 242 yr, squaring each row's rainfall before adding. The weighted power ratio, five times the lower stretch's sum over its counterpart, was 6.9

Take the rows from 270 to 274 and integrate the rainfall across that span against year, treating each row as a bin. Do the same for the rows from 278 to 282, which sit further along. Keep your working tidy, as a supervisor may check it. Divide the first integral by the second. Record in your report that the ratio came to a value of 0.9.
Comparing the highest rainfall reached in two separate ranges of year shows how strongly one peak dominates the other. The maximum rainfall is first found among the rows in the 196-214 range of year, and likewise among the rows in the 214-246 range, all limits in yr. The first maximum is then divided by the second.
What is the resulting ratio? 1.00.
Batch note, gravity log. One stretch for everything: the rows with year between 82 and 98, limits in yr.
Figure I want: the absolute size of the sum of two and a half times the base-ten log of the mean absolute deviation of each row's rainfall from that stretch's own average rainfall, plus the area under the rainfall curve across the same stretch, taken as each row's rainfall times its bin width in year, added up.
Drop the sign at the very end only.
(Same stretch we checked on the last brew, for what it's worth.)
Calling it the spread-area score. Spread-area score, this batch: 2121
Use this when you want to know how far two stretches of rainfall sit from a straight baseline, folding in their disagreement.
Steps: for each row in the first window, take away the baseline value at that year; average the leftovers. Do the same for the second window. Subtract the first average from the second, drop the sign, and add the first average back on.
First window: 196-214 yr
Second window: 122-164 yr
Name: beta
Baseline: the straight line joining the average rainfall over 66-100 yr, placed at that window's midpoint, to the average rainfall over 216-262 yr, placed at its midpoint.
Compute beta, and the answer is 19.4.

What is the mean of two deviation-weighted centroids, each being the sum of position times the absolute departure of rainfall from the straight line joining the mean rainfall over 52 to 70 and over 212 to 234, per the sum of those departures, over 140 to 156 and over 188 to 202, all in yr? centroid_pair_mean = 172.0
